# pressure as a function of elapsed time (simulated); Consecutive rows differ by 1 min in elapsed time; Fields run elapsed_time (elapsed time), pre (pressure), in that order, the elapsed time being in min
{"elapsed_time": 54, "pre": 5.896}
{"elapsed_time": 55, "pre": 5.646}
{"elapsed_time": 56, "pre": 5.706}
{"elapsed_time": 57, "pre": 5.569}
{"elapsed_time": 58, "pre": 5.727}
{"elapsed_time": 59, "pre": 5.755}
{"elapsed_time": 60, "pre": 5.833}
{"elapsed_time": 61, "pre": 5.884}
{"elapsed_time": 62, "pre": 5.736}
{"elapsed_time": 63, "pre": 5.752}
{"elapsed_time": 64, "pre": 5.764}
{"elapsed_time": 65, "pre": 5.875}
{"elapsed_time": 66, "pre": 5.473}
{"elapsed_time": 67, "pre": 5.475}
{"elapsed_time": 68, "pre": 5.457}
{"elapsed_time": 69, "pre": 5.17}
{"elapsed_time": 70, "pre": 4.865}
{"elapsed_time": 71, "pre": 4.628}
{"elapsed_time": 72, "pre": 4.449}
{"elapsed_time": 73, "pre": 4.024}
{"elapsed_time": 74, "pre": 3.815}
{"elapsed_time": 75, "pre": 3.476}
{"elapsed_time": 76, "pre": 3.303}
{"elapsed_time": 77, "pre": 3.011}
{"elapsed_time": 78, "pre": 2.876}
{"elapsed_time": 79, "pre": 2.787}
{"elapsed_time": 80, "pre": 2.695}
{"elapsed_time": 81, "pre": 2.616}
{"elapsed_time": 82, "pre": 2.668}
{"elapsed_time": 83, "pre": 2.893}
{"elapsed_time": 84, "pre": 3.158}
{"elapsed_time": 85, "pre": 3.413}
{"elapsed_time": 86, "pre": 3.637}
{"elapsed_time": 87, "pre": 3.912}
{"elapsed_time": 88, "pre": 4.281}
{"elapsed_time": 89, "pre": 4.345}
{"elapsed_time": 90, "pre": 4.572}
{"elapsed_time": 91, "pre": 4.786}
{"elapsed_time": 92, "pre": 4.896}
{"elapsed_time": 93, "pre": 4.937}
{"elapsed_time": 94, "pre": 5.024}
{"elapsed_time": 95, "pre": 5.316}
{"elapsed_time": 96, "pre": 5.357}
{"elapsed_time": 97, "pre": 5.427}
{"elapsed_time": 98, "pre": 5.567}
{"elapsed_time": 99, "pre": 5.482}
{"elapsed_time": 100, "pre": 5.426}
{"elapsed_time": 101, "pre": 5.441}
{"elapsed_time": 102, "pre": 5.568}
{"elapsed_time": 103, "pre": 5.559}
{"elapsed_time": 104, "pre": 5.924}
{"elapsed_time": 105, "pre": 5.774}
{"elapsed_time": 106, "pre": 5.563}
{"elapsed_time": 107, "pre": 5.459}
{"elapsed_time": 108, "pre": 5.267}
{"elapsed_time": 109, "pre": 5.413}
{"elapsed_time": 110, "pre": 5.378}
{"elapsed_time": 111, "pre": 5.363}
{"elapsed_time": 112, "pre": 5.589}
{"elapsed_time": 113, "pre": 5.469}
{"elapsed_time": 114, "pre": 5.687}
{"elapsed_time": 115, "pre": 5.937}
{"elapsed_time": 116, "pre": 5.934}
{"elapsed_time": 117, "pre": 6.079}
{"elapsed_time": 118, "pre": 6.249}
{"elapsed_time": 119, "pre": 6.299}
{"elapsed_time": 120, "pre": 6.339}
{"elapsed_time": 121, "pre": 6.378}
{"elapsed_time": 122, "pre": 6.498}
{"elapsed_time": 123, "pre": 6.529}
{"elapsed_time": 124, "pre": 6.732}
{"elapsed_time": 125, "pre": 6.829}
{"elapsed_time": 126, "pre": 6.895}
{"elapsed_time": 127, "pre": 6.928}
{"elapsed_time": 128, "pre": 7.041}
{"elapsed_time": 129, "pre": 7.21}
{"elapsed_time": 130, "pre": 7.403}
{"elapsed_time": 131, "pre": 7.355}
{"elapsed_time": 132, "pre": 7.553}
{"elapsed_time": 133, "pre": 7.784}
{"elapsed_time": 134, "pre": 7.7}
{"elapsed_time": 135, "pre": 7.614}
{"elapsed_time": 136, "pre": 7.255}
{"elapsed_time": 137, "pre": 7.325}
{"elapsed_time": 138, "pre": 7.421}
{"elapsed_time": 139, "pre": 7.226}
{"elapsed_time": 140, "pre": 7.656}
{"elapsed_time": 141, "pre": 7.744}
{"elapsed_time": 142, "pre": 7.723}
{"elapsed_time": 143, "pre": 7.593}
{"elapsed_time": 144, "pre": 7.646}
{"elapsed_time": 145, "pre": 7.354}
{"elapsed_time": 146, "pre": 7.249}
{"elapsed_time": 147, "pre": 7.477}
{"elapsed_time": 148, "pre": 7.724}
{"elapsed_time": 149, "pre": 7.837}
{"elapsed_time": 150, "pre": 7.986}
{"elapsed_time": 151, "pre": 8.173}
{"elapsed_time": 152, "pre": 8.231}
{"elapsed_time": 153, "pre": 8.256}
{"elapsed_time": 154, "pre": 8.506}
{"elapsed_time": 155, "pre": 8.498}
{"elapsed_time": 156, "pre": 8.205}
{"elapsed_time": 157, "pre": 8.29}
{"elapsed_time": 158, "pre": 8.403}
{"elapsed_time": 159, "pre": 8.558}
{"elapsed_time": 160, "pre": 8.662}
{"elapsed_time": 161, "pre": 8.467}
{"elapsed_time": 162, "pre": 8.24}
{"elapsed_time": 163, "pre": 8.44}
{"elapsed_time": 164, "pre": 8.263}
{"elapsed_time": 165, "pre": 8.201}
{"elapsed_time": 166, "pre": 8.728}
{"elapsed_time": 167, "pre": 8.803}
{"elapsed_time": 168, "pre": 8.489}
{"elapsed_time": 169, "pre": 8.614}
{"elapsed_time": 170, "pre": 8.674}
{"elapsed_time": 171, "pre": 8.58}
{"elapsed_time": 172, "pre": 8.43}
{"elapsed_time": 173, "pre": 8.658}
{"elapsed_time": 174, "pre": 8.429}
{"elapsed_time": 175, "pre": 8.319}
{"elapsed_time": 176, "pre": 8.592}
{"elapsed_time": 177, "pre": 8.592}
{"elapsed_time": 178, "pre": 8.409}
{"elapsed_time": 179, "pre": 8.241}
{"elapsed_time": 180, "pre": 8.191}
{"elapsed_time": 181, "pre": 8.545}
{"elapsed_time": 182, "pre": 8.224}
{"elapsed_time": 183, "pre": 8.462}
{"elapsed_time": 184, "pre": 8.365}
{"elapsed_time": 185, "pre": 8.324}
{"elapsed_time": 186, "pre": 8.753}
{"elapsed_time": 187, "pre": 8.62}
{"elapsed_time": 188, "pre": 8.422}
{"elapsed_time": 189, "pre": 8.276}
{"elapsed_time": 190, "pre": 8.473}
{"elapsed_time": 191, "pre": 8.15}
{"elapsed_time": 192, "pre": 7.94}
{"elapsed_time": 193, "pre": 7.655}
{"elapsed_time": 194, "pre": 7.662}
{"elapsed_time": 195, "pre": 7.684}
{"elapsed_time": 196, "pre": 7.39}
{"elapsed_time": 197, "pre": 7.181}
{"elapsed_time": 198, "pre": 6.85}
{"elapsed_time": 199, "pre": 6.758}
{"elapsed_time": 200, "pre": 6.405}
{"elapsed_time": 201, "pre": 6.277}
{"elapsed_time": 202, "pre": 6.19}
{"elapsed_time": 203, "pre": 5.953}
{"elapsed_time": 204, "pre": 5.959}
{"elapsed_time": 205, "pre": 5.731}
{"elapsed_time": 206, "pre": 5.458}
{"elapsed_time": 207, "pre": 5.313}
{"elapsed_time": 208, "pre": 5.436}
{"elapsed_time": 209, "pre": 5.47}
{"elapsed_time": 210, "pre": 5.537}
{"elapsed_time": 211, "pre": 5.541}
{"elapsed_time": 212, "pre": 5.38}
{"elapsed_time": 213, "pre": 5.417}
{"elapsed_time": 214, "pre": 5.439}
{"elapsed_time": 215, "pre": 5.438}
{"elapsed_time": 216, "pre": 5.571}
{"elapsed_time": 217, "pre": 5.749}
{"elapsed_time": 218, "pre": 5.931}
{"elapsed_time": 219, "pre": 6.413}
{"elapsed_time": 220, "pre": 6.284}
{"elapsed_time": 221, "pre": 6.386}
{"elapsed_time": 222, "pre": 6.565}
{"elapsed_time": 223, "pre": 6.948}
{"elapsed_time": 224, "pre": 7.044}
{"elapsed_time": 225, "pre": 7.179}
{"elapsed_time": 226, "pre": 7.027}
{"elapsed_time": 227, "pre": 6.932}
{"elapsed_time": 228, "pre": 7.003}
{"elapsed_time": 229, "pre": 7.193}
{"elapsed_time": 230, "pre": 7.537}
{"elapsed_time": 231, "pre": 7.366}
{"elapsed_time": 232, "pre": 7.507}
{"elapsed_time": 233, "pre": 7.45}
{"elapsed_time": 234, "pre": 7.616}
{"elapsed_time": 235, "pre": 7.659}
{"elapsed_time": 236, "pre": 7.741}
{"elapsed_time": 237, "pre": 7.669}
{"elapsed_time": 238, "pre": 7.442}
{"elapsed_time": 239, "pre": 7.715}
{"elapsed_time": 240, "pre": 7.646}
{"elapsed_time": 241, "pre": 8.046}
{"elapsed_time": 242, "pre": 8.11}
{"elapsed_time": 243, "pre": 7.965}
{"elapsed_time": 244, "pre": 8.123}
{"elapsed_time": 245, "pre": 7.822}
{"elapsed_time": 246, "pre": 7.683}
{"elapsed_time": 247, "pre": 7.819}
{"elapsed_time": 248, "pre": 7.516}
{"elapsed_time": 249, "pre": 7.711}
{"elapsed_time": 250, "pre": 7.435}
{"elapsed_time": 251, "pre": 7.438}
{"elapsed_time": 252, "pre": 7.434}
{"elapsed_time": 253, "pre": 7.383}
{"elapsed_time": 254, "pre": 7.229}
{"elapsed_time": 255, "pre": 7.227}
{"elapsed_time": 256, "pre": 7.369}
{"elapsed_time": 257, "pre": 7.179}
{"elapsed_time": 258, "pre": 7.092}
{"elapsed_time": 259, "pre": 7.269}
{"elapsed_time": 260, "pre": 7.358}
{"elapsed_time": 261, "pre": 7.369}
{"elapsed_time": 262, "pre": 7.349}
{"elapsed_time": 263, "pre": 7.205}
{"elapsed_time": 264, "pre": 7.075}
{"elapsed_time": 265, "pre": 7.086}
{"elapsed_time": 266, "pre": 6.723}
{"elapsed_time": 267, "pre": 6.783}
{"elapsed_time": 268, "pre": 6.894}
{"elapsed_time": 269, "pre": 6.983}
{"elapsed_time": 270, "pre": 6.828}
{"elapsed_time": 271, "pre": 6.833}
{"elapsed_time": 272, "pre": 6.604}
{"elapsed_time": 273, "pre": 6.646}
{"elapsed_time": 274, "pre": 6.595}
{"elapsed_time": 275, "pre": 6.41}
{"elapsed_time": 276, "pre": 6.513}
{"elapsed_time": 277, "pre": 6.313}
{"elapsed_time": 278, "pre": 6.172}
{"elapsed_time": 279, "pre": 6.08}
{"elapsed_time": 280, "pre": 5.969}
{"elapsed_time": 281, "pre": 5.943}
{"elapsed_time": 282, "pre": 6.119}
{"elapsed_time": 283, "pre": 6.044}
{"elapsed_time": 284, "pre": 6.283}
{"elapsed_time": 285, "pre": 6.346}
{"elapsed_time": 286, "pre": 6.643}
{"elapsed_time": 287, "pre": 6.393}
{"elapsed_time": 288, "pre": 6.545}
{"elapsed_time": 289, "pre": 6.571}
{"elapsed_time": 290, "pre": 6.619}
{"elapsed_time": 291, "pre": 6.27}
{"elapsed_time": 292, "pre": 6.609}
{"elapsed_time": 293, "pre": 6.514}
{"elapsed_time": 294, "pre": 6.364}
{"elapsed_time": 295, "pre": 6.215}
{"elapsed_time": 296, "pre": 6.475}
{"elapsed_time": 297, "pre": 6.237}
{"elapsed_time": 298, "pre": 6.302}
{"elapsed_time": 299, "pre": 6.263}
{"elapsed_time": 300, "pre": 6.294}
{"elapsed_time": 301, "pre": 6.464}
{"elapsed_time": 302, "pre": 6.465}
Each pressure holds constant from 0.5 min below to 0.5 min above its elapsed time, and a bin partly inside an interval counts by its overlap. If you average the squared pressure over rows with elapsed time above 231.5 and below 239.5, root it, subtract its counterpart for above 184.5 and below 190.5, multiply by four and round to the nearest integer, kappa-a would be -4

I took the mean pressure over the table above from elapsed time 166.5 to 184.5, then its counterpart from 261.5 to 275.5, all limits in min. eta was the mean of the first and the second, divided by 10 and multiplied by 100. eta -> 77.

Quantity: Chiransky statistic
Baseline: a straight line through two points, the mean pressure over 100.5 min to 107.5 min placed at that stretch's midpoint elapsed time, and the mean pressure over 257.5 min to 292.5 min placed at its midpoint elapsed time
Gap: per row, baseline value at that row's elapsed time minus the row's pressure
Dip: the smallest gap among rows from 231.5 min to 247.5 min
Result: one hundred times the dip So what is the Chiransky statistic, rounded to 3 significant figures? -167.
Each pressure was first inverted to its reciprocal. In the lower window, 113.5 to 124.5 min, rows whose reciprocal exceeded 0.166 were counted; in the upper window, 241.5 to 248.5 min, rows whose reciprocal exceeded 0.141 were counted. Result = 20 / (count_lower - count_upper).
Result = 7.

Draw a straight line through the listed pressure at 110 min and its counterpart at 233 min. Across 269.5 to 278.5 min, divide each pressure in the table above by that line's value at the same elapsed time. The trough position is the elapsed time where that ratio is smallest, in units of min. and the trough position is 278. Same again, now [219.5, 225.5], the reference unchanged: 220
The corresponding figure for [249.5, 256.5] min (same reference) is 255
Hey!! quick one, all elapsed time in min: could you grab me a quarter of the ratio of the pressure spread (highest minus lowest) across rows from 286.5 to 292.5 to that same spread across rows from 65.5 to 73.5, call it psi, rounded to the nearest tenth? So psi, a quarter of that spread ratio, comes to 0.1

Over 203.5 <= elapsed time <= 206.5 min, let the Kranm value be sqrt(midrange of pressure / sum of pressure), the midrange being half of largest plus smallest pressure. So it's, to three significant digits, 0.577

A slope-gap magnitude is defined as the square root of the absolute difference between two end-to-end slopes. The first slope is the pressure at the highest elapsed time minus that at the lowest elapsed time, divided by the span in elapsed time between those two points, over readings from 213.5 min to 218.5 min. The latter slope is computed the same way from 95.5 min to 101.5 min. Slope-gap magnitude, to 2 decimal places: 0.33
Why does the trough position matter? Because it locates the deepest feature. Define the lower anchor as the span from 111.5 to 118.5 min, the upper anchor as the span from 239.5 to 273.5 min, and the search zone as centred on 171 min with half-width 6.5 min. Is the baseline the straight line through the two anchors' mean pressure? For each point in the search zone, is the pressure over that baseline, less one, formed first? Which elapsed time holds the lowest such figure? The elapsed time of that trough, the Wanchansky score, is 175 min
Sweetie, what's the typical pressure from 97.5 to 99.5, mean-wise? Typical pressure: 5.5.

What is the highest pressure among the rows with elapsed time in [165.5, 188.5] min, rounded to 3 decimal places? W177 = 8.803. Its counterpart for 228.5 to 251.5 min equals 8.123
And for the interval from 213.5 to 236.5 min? 7.741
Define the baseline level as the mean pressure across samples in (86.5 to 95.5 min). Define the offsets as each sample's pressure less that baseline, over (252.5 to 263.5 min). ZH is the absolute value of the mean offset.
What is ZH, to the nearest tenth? 2.6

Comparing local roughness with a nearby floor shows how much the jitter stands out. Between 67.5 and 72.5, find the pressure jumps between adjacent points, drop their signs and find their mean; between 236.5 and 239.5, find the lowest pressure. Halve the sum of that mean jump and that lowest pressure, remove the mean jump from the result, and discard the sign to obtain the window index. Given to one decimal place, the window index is 3.6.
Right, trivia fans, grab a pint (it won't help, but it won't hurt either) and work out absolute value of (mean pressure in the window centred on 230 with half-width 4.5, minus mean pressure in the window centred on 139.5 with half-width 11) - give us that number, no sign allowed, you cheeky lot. 0.25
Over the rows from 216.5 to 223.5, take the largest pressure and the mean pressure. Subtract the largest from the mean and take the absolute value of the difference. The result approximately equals 0.62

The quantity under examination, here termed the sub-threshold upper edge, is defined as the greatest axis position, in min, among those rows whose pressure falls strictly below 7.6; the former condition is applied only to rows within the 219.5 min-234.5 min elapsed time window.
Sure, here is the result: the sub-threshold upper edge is 233 min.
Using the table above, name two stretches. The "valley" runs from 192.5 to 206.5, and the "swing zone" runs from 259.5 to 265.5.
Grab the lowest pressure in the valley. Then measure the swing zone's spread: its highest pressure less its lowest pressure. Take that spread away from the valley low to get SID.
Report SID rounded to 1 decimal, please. 5.2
